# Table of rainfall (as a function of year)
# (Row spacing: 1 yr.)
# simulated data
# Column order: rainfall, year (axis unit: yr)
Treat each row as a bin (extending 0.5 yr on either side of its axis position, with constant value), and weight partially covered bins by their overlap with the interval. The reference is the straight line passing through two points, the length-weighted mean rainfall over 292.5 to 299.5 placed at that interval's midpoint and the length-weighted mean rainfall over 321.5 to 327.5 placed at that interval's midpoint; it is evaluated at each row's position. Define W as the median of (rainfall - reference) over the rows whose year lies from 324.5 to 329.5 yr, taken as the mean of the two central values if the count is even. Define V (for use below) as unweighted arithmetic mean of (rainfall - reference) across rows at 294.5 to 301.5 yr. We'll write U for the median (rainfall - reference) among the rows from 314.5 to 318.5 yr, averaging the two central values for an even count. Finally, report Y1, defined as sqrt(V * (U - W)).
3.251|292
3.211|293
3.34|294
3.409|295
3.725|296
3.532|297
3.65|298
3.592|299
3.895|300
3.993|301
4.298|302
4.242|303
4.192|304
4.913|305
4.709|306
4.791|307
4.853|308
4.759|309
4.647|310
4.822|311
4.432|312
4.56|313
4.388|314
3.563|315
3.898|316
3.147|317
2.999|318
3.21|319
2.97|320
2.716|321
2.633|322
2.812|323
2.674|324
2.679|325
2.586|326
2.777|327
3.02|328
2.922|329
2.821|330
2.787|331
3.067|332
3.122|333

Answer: 0.26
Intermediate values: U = 0.42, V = 0.25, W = 0.15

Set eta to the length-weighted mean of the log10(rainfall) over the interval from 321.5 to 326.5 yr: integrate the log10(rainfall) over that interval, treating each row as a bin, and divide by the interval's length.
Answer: 0.43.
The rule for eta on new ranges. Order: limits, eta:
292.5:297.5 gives 0.54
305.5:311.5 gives 0.68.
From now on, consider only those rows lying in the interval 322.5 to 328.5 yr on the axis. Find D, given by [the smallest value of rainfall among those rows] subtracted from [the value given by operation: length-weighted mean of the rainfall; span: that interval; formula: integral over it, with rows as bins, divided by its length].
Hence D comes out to 0.17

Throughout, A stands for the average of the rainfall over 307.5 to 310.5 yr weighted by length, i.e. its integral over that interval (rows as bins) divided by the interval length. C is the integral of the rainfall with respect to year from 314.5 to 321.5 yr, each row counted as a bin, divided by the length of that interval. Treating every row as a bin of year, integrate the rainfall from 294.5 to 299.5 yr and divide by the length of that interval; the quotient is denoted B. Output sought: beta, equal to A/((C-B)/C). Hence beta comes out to -42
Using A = 4.75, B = 3.6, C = 3.21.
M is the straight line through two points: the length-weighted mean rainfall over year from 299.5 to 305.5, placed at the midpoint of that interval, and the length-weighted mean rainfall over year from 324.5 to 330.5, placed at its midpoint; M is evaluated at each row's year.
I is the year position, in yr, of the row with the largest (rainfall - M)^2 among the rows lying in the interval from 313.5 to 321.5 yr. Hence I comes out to 314 yr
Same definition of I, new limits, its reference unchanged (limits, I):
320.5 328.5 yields 322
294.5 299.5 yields 295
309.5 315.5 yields 311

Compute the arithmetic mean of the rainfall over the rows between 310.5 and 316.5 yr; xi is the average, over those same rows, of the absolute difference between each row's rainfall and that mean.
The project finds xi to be 0.36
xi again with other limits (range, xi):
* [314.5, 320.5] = 0.29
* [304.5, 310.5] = 0.07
